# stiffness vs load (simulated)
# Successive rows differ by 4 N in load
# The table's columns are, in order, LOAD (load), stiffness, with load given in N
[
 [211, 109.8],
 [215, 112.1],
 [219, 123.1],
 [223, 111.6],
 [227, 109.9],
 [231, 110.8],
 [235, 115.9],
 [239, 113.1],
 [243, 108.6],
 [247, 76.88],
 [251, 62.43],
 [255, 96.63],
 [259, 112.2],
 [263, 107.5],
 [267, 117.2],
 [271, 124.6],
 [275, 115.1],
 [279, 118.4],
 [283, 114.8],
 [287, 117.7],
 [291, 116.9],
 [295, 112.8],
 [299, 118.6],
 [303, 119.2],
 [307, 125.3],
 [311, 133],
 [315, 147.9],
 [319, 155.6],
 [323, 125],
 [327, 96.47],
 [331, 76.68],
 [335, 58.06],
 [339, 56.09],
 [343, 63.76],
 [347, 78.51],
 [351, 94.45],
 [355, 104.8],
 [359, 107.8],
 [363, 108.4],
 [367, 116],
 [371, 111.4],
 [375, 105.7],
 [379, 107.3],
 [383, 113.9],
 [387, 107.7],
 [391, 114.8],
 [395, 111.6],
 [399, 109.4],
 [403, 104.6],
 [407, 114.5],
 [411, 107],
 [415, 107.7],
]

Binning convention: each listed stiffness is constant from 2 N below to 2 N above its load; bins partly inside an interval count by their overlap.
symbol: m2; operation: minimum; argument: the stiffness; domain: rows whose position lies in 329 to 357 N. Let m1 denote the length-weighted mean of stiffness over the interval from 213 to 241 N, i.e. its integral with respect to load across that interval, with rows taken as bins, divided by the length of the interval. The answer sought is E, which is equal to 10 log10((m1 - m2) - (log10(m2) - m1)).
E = 22.3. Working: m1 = 114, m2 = 56.09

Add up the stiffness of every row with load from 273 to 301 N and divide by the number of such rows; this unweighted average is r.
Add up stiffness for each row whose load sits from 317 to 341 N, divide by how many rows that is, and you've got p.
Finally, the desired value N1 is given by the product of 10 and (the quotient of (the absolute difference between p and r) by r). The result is 1.9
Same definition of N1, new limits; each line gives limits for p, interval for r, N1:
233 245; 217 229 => 0.2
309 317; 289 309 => 1.8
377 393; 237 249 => 1.1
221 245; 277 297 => 0.4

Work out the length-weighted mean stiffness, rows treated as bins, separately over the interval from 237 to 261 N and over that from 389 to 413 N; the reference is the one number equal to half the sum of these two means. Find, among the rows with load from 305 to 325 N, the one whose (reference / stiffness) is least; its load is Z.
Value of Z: 319 N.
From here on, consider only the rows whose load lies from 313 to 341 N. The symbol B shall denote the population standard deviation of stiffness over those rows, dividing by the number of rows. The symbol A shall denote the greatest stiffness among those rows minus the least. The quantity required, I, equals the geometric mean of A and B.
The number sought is 62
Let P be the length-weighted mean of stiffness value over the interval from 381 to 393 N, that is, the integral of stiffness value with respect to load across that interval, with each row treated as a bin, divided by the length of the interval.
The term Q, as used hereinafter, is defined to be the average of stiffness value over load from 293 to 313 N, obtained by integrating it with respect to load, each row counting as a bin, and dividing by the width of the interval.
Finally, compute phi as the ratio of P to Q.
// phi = 0.9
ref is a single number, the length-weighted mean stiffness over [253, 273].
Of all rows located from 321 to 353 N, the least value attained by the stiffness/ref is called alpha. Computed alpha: 0.50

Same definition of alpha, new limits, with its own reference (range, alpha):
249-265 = 0.56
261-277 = 0.96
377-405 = 0.94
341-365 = 0.57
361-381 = 0.95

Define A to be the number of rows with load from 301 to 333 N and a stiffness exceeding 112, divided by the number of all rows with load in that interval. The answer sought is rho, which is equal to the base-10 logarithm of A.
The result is -0.1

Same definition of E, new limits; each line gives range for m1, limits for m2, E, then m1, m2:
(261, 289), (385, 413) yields 21.0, 116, 104.6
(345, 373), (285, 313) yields 19.6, 103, 112.8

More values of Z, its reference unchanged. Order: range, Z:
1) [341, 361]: 359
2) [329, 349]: 347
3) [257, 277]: 271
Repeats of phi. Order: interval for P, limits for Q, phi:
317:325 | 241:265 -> 1.5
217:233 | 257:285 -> 1.0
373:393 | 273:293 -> 0.9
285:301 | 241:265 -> 1.2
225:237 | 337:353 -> 1.5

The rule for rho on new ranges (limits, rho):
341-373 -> -0.9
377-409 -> -0.4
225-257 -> -0.6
